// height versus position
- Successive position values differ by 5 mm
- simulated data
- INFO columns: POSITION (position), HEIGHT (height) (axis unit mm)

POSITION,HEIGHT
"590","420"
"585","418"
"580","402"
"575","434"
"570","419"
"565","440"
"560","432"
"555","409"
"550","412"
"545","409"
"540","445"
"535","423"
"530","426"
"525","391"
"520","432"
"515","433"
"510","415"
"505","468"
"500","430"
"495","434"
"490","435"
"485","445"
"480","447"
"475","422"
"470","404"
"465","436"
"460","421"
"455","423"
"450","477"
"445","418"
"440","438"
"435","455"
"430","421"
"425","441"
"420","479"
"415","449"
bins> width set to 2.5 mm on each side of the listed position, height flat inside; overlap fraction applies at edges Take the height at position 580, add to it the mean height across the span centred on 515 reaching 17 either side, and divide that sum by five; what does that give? 166.0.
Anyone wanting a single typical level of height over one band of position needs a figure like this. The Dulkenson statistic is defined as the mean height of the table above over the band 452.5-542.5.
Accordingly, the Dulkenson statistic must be 429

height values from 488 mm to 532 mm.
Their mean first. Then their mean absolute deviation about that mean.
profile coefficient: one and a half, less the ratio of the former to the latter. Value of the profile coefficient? -33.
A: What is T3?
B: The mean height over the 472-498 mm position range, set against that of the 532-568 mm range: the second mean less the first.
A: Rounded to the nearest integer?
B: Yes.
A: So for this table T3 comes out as -12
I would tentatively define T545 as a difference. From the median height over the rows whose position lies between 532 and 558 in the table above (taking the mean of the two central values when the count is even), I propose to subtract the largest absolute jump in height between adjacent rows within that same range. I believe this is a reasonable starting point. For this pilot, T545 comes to 376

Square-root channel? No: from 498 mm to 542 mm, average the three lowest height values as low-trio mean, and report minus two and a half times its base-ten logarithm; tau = -6.53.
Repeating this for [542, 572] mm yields -6.53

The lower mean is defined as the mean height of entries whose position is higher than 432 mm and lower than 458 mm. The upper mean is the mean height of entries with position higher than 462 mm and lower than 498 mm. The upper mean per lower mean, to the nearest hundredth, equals 0.98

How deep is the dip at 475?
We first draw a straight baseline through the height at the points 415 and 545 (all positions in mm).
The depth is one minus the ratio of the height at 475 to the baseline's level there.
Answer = 0.02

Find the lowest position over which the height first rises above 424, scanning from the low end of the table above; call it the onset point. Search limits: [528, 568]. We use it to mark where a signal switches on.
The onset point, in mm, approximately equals 530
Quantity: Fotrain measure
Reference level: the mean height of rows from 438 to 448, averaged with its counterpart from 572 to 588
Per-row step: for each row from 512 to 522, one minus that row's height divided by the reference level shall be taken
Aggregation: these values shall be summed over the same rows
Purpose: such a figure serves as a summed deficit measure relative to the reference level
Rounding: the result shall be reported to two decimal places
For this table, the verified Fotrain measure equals -0.04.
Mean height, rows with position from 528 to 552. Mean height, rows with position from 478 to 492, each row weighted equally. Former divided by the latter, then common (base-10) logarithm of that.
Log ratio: -0.019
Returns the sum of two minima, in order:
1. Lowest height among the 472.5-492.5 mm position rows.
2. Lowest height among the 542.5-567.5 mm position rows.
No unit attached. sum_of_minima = 831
